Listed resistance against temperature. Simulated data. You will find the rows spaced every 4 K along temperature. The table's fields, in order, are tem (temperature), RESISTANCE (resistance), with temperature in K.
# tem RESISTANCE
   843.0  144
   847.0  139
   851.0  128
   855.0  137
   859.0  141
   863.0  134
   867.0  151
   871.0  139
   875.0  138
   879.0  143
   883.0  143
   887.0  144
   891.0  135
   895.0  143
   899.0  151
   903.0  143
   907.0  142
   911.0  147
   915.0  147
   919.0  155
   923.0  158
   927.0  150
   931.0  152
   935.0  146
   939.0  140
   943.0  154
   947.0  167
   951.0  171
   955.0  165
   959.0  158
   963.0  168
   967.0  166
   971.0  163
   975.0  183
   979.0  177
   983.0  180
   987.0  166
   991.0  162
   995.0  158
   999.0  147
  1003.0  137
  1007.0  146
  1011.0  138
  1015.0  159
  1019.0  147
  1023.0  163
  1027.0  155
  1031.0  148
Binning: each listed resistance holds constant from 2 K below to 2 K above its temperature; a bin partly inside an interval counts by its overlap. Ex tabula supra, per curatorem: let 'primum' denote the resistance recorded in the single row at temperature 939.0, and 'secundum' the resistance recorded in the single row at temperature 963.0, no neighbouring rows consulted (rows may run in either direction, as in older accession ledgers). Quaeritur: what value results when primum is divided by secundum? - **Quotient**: 0.83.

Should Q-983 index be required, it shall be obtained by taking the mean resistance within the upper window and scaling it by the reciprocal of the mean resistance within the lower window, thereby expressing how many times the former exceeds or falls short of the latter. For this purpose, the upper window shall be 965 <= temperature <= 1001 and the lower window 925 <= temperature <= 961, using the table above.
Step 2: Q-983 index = 1.07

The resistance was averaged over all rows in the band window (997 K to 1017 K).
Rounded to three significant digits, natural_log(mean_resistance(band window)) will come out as 4.98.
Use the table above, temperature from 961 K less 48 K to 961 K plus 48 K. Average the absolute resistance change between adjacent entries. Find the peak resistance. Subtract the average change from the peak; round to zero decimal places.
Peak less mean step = 175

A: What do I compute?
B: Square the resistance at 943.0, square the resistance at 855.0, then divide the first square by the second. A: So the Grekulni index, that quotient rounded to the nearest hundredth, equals 1.26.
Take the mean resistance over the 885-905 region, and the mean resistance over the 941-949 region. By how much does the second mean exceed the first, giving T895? 17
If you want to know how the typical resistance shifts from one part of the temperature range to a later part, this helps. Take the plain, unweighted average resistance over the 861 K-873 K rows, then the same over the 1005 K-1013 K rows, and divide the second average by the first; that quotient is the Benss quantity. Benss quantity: 1.00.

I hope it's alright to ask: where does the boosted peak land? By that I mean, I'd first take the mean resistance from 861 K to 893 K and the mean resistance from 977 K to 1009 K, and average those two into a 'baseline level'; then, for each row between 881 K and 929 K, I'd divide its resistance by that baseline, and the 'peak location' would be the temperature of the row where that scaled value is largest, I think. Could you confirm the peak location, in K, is 923.0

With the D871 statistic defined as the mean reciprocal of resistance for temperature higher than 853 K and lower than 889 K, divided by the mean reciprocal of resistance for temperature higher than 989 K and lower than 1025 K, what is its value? 1.07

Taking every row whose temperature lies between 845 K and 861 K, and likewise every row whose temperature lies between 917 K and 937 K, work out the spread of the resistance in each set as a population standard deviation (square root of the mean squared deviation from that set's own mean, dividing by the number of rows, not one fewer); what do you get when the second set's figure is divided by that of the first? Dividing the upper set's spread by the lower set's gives 0.8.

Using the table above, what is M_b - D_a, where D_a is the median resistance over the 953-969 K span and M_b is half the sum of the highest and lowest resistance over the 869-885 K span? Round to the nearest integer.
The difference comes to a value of -25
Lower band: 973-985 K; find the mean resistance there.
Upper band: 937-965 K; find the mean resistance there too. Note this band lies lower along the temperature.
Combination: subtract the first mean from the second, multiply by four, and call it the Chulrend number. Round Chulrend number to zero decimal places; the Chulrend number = -78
